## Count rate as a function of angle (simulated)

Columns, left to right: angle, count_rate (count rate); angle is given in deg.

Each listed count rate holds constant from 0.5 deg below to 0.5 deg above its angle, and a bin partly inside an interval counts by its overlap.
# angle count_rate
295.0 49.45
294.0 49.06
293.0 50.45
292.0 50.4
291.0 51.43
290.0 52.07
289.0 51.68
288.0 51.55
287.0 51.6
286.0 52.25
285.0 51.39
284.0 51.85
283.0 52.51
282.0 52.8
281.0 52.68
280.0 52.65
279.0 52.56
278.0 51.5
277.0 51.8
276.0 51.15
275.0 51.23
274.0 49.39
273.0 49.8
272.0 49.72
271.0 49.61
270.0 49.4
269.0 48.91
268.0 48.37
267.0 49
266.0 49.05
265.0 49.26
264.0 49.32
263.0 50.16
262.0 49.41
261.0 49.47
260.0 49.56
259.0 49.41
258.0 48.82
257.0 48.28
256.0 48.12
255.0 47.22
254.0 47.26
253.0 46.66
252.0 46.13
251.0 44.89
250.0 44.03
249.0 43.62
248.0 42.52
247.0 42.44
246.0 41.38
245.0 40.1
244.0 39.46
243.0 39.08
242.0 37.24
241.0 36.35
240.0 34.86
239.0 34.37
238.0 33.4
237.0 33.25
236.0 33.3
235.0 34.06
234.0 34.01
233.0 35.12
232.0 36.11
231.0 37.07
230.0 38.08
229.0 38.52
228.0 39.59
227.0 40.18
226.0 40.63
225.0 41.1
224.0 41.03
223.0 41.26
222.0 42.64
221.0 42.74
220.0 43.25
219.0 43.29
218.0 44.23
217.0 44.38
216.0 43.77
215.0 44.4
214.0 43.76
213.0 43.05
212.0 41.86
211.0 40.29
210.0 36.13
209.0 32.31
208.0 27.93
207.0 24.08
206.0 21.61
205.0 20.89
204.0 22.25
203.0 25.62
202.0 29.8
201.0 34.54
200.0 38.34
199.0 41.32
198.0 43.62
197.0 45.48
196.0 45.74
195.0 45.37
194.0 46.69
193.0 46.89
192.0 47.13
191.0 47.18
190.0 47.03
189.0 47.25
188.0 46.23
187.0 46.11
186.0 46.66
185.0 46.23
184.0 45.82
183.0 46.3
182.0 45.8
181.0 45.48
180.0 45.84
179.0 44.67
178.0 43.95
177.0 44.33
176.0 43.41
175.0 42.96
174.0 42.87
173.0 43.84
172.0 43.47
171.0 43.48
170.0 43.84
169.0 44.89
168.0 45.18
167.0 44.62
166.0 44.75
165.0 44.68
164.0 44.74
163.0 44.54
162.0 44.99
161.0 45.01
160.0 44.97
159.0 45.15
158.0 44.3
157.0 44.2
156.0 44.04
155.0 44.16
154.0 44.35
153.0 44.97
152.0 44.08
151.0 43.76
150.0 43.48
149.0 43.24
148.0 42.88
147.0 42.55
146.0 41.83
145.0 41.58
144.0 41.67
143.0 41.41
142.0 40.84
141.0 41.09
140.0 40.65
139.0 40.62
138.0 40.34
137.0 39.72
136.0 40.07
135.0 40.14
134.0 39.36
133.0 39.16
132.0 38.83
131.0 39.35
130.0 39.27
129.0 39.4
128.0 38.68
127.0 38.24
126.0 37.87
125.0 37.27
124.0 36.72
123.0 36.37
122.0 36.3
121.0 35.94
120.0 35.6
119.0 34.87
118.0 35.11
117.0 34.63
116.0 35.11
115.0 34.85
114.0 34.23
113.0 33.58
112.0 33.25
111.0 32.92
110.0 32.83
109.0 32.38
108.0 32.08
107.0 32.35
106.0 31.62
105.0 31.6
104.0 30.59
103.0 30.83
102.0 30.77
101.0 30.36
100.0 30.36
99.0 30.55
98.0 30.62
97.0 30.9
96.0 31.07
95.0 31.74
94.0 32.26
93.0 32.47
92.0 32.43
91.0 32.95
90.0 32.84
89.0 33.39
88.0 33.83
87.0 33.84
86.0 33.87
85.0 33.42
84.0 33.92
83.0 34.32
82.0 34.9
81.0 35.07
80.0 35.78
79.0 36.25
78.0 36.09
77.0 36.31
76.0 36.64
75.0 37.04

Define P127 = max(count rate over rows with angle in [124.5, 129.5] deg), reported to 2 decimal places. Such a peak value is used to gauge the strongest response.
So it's 39.40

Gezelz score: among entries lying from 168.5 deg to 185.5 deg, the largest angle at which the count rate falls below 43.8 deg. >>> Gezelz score 176.0 deg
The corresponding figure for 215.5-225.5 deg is 225.0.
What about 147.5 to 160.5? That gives 151.0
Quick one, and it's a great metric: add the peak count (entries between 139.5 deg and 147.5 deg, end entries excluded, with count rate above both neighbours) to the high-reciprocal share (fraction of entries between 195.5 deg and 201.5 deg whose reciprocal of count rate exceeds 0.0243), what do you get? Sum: 2.3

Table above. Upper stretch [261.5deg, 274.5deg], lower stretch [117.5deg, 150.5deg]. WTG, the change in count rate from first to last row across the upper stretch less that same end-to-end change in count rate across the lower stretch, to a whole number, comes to -8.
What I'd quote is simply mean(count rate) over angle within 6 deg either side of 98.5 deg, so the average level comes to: 31.0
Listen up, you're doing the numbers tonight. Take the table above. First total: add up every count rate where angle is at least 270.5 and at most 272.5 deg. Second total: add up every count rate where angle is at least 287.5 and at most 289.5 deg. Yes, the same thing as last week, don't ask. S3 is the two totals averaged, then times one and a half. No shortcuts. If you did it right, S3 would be 152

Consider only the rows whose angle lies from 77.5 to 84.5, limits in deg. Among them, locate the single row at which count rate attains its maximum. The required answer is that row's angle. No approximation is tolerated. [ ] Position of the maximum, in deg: 79.0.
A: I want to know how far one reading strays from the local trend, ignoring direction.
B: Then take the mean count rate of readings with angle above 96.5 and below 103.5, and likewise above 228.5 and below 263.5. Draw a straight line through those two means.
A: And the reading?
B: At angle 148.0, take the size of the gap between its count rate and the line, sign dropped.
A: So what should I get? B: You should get 8.7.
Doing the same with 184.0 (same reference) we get 8.9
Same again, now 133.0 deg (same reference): 6.1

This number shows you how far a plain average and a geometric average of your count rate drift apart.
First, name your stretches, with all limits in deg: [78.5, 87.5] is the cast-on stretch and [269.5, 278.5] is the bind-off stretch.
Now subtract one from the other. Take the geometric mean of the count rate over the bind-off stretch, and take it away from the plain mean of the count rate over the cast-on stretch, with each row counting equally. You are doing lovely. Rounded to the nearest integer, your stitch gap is -16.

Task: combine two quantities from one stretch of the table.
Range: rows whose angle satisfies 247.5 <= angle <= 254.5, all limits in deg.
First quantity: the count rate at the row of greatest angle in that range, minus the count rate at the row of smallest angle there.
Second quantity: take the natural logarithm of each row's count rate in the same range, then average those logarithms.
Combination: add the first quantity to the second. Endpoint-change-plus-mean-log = 9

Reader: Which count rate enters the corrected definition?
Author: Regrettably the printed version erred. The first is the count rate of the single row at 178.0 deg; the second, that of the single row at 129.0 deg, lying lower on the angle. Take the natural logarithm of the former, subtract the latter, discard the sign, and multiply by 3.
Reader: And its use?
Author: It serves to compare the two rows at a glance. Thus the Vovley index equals 107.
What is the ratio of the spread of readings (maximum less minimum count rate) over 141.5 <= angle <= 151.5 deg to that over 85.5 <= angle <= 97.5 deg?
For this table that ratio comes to 1.0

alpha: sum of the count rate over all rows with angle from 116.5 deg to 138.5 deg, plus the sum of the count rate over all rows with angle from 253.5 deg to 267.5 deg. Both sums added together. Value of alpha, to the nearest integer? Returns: 1518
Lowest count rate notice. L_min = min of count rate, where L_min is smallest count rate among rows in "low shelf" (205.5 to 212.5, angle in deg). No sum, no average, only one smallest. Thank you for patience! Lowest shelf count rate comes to 21.61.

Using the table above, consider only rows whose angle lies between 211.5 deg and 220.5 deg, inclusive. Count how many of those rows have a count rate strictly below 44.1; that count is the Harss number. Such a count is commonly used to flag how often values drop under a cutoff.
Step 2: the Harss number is 6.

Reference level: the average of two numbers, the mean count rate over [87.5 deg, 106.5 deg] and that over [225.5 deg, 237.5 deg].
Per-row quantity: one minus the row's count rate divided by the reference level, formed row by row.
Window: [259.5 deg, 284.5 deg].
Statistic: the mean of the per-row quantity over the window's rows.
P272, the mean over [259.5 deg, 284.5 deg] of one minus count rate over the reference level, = -0.48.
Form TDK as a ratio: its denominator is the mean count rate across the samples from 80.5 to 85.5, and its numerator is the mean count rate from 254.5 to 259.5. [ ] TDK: 1.4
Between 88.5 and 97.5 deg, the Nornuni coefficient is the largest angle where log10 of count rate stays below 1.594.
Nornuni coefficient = 97.0 deg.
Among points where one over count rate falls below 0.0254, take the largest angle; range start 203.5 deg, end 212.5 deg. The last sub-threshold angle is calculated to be 212.0 deg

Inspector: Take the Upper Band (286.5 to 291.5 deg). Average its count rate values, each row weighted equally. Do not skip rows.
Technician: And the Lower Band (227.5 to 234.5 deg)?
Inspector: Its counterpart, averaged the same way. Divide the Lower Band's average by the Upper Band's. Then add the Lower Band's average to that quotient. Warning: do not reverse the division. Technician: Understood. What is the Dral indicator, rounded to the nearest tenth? 37.6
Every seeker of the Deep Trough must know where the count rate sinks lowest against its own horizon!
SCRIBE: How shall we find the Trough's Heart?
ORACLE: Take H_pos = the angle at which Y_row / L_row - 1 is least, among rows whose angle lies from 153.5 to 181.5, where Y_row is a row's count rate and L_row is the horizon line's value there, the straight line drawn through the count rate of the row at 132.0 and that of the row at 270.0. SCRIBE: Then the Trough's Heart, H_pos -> 174.0 deg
